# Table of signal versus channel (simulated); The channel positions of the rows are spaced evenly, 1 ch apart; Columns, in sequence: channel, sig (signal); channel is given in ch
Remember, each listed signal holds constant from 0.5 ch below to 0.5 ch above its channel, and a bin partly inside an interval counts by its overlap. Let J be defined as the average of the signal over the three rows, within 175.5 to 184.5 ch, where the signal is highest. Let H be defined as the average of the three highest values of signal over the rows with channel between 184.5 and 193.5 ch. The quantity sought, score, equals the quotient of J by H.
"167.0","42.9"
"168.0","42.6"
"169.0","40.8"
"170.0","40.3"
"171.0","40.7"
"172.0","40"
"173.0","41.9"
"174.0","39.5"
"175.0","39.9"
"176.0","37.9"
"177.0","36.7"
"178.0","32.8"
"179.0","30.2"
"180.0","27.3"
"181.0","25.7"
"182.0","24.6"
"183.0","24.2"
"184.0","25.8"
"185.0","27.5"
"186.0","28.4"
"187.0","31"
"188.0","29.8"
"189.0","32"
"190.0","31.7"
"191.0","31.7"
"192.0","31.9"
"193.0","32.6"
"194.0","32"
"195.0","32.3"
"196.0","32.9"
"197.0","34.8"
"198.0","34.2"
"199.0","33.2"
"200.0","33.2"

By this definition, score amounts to 1.11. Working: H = 32.2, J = 35.8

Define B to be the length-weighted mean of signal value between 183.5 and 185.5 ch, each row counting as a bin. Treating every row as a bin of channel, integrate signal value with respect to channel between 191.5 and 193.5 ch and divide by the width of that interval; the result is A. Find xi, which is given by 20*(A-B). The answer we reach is 112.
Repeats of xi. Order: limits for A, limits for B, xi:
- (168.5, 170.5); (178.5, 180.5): 236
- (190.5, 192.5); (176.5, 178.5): -59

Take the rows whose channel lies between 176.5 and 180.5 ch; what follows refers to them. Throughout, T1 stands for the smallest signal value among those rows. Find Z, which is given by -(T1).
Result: -27.3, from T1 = 27.3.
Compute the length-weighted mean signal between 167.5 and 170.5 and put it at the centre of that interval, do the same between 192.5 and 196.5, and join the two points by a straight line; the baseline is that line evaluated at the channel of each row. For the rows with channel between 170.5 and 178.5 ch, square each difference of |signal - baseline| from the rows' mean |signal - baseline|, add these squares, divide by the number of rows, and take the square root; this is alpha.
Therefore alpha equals 1.6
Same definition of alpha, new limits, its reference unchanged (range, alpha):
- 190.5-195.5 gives 0.7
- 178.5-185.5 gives 1.7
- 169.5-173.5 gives 0.8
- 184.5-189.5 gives 2.1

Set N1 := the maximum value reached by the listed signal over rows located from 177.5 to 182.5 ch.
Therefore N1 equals 32.8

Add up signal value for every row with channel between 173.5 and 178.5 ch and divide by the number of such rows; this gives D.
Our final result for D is 37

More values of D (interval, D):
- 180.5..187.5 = 27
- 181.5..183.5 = 24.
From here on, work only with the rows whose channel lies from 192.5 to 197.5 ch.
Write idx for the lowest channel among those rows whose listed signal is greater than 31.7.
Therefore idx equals 193.0 ch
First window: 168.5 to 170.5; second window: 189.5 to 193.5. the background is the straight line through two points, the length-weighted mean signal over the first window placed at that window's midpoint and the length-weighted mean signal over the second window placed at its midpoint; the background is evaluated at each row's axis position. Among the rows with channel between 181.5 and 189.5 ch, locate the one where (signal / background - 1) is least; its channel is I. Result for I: 183.0 ch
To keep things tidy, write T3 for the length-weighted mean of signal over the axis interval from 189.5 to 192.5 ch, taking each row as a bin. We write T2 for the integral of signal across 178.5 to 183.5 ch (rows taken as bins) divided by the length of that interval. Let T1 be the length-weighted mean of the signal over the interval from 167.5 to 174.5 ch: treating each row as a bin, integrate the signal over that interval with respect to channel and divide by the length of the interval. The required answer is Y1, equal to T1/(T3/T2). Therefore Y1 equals 33.9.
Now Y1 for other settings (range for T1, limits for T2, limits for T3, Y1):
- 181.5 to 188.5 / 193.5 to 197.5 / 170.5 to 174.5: 22.3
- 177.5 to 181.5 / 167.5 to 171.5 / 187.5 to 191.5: 38.1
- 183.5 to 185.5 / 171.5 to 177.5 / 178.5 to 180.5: 36.4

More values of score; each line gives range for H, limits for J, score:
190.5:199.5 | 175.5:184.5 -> 1.05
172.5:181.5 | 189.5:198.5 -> 0.84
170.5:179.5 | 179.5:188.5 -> 0.73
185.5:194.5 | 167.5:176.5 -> 1.30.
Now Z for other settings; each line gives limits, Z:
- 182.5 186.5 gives -24.2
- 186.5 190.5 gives -29.8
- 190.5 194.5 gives -31.7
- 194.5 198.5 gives -32.3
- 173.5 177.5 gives -36.7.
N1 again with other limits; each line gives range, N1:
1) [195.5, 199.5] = 34.8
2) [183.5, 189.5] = 32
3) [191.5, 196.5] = 32.9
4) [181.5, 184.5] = 25.8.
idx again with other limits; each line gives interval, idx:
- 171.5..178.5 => 172.0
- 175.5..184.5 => 176.0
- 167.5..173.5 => 168.0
